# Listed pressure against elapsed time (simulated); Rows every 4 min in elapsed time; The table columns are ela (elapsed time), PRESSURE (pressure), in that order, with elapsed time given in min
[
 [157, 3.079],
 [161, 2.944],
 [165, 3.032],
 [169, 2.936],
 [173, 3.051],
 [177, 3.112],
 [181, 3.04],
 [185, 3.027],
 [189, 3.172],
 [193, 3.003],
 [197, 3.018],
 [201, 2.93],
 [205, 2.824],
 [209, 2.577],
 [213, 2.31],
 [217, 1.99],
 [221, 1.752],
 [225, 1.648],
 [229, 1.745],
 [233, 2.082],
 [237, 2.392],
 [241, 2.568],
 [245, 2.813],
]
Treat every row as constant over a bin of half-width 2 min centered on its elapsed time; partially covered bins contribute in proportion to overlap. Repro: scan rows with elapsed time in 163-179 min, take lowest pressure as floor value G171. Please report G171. 2.936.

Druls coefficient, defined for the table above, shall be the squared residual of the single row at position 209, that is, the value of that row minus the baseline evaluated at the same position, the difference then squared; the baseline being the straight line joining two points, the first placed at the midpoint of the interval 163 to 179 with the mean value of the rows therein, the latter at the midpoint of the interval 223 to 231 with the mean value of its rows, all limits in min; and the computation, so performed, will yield 0.20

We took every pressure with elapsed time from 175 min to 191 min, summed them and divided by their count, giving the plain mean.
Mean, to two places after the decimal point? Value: 3.09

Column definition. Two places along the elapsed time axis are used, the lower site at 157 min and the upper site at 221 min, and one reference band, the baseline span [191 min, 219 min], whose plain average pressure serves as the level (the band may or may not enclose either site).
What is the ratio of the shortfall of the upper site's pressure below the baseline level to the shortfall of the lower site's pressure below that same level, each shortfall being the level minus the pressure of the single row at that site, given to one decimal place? -2.2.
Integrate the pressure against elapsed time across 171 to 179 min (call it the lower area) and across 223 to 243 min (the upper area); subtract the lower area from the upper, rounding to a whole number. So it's 17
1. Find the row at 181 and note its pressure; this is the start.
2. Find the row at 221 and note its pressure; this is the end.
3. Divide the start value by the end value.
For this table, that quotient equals 1.7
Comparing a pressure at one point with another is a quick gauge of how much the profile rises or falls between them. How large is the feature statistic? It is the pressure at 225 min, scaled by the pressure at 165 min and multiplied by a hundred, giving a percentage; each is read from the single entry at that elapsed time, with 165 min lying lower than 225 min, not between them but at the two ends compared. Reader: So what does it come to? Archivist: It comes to 54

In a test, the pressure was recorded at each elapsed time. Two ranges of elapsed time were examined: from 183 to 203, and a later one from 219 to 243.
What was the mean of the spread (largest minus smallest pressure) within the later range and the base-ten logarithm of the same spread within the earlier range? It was 0.15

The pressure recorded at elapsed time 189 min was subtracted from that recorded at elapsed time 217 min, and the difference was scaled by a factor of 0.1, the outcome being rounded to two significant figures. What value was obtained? -0.12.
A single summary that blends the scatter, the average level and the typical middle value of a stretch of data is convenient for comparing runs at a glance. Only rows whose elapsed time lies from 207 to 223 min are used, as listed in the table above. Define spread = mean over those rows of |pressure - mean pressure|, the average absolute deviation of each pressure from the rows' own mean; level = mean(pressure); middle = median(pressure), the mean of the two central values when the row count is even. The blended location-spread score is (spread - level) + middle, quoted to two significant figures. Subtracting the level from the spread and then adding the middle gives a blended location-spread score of 0.28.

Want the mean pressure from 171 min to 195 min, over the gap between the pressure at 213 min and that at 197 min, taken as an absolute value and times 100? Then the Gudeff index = 433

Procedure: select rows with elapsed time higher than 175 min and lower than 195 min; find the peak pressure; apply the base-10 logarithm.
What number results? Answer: 0.501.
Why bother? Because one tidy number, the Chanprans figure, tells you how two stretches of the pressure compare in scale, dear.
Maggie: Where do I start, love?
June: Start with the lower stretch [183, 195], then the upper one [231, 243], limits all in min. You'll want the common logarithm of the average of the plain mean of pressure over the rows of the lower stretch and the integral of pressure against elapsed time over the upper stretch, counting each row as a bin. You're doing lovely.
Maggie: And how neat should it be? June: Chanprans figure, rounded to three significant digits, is 1.19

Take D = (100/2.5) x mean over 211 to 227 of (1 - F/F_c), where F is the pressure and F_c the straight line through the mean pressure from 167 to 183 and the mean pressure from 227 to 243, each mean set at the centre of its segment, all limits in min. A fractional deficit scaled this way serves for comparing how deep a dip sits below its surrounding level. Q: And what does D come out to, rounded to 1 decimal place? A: 8.3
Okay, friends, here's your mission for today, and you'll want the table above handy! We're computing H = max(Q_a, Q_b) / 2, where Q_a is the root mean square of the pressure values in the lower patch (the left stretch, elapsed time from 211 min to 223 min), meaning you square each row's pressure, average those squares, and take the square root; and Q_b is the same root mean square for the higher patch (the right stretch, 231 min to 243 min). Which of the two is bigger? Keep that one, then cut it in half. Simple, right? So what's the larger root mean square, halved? 1.178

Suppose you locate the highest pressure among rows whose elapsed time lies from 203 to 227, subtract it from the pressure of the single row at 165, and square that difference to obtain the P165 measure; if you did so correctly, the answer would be 0.0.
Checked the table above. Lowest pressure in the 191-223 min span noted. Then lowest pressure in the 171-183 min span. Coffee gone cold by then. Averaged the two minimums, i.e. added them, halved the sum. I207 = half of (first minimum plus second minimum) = 2.40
